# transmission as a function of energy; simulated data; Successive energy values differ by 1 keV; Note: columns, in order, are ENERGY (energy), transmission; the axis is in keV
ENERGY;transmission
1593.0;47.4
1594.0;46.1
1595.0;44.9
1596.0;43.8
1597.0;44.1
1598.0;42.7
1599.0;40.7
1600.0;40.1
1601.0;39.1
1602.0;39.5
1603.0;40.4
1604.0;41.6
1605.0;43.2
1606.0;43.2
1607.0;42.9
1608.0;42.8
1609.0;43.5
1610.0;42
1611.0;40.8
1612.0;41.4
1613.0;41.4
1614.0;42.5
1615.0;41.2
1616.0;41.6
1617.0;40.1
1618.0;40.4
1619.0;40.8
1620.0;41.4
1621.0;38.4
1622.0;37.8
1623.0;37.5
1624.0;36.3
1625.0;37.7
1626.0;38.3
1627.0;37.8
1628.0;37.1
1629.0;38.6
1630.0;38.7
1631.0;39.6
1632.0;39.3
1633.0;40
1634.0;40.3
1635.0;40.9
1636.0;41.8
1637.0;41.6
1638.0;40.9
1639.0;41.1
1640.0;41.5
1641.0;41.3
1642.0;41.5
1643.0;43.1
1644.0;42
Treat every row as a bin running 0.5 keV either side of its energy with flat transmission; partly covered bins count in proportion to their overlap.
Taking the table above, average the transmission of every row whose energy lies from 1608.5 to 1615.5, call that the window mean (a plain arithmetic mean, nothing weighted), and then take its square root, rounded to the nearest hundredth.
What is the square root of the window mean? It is 6.47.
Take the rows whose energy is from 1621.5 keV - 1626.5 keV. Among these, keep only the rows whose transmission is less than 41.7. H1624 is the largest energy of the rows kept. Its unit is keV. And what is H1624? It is 1626.0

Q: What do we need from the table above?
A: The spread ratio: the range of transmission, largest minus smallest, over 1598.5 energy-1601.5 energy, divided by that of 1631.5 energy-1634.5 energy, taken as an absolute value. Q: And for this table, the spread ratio 1.6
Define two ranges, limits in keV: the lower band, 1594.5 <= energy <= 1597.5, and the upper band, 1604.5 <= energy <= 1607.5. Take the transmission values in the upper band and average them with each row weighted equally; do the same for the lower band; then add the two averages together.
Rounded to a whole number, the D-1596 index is 87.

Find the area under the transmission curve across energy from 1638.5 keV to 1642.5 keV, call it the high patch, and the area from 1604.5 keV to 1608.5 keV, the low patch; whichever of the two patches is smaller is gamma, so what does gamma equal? 165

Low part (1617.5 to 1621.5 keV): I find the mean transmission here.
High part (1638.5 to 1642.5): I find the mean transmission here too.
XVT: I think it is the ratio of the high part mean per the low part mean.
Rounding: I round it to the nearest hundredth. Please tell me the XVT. 1.03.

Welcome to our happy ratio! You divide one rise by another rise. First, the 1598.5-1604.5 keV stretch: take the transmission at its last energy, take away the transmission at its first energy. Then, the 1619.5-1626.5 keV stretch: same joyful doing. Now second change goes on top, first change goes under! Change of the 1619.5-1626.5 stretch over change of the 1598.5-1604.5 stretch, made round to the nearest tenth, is -3.4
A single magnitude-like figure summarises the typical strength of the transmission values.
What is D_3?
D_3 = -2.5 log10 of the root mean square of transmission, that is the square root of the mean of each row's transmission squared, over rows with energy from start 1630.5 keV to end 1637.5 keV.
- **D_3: -4.02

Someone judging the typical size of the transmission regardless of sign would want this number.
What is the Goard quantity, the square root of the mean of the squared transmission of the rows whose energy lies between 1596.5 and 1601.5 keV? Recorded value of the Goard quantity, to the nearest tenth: 41.4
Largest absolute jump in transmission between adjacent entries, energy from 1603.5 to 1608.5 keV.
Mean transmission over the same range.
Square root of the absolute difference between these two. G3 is 6.41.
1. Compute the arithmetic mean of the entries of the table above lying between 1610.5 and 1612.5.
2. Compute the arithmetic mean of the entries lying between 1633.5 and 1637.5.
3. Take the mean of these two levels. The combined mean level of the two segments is 41.1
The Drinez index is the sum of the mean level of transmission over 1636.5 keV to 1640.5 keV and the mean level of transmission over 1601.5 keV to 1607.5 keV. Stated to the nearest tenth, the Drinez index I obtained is 83.1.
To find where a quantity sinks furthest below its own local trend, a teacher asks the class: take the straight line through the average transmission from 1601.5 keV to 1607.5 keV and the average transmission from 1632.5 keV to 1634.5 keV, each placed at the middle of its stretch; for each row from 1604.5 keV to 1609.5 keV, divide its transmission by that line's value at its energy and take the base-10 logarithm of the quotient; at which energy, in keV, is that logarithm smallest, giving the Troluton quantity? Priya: 1608.0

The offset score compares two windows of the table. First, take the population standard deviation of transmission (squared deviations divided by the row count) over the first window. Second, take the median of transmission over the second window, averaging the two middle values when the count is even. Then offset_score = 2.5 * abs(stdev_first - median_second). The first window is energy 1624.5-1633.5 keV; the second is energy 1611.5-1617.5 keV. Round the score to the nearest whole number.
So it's 101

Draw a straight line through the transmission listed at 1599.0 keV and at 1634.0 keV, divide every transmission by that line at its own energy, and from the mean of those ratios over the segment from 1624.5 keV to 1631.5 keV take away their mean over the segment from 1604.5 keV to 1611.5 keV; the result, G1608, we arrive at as -0.10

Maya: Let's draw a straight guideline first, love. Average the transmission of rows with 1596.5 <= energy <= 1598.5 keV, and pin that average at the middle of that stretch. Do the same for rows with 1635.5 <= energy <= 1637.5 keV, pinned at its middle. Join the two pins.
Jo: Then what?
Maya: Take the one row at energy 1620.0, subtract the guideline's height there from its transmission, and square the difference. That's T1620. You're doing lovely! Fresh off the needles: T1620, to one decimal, 1.0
